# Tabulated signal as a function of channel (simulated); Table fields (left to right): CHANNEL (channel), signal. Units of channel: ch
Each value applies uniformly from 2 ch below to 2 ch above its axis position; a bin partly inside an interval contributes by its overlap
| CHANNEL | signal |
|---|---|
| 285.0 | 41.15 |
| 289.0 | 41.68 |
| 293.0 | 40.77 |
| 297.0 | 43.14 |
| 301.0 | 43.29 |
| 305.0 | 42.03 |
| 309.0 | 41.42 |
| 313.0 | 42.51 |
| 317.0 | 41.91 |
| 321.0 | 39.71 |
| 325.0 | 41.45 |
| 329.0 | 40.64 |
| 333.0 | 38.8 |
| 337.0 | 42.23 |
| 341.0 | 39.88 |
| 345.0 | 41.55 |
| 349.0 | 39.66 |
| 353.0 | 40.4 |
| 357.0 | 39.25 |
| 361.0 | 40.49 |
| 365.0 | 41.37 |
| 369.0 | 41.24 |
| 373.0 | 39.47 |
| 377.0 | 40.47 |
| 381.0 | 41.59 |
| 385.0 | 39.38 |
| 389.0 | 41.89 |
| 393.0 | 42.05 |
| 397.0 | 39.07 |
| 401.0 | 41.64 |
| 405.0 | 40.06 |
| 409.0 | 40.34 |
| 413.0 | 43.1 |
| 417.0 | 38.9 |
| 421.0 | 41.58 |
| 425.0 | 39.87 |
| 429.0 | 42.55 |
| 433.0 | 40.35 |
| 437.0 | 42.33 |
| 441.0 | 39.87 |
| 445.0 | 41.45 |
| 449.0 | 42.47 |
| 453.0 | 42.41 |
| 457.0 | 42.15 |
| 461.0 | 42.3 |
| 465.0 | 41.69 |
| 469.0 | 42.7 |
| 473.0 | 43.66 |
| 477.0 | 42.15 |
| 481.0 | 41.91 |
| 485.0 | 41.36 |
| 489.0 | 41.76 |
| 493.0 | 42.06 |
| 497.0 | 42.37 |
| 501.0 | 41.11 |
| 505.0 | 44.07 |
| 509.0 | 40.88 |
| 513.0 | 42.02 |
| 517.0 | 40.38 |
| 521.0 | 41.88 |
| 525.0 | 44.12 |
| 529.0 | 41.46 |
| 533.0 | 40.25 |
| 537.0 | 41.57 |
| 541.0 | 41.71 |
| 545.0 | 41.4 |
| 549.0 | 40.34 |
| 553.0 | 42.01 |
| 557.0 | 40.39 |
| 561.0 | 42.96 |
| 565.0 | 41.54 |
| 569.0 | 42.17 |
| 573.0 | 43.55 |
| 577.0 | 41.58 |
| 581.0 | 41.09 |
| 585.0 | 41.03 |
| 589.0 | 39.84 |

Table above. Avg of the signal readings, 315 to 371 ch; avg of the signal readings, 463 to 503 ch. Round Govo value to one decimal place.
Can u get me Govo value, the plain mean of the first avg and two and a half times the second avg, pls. 72.9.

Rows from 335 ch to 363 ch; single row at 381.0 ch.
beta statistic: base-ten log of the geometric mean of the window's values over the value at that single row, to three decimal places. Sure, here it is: -0.012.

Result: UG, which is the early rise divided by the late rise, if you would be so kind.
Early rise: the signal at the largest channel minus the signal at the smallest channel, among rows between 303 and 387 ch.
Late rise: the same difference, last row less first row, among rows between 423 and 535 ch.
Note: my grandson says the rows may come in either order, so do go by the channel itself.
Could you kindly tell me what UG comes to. -7.0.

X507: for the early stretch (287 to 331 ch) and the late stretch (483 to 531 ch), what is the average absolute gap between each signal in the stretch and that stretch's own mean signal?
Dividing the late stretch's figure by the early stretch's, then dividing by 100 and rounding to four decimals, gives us 0.0100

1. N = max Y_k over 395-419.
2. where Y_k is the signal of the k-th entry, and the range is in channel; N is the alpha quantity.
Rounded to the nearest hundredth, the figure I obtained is 43.10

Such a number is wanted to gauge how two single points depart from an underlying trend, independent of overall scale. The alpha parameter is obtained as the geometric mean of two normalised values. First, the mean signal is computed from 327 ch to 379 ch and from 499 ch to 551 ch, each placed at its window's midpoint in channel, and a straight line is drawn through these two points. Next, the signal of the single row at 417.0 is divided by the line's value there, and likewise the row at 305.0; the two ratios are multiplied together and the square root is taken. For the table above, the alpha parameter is 1.00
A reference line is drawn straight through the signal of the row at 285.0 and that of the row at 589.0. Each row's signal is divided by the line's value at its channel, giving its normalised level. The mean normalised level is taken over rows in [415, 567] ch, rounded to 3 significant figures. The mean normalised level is 1.04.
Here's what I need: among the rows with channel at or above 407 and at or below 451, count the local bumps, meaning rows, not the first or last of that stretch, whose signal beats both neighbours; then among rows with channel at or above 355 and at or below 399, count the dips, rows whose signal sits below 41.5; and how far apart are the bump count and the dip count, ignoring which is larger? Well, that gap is 4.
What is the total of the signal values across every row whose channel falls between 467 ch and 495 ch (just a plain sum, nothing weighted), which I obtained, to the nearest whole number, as 296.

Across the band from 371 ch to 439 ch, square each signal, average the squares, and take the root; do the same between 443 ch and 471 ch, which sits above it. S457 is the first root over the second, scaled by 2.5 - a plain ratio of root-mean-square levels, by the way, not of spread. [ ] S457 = 2.424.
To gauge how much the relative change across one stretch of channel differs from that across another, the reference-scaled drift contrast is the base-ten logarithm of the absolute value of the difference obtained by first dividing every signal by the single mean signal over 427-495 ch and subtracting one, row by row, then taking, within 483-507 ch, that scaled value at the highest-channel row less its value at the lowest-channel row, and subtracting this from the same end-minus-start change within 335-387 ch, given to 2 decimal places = -0.88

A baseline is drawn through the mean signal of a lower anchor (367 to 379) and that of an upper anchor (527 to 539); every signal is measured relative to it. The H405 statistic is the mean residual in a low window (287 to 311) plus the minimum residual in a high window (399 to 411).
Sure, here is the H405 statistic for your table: 1.5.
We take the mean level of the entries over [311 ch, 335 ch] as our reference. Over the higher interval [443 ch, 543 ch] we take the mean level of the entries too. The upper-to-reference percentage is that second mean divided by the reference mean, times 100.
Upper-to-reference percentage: 103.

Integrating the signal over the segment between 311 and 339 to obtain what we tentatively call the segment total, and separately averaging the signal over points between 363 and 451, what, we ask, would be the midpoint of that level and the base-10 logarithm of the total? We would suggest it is 22.01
